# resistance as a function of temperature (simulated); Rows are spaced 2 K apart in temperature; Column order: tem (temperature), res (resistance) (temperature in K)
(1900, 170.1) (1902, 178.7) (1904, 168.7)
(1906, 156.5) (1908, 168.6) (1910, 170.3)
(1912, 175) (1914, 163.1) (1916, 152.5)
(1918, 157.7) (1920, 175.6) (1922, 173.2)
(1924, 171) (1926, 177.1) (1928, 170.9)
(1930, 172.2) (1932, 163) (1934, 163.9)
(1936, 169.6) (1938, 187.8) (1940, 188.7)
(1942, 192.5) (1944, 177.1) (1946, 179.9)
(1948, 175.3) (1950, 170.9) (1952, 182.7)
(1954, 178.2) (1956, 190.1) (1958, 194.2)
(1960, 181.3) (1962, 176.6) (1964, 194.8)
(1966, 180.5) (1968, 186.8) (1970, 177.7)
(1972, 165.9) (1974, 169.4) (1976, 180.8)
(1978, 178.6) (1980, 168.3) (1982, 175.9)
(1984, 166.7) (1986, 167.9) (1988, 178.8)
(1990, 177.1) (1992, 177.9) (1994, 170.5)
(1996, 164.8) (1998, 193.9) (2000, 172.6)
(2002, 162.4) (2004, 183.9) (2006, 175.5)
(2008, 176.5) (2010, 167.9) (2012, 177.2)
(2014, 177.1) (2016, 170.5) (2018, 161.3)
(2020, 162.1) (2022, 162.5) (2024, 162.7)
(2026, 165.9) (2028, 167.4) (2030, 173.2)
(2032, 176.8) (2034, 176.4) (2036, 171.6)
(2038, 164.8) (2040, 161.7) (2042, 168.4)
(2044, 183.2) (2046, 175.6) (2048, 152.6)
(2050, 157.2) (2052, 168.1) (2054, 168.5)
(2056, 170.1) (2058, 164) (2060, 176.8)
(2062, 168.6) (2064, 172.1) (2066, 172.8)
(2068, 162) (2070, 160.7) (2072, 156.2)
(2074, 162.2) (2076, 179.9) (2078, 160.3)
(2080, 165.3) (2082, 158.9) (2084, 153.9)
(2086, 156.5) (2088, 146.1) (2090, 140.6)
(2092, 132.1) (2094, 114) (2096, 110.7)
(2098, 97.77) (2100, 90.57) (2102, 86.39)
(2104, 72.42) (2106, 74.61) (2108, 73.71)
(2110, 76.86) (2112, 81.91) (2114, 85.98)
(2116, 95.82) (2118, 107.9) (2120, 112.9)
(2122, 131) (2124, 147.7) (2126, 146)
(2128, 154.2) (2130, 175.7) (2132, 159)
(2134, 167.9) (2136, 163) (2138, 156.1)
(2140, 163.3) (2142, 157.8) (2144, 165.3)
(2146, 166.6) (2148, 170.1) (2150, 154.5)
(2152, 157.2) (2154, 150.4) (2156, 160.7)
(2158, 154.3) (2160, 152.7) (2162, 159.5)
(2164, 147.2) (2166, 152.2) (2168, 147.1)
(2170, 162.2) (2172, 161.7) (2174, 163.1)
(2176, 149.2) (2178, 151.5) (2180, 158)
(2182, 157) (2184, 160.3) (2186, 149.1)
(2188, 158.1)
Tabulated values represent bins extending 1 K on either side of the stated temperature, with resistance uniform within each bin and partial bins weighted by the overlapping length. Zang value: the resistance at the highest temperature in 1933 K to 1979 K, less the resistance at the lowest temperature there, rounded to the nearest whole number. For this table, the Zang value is 15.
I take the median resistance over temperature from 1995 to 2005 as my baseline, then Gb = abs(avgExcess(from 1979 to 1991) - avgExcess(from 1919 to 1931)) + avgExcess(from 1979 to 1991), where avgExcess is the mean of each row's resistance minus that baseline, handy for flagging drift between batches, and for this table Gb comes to 1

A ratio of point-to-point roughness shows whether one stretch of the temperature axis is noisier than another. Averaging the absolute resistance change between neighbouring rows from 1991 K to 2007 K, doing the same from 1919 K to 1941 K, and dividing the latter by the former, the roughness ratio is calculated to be 0.36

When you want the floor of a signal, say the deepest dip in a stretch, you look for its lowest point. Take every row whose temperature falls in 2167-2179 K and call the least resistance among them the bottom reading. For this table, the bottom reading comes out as 147.1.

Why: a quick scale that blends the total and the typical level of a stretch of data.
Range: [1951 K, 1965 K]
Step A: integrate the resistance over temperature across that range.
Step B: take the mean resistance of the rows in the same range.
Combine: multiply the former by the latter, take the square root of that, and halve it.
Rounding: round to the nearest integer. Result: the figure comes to 347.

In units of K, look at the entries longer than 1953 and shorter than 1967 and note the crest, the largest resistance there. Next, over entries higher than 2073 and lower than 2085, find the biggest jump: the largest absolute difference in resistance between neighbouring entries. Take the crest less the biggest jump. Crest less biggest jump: 175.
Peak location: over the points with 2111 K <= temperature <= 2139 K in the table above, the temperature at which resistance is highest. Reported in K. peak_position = 2130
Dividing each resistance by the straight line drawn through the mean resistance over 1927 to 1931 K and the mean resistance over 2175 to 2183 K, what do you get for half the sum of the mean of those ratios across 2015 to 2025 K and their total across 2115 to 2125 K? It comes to 2.4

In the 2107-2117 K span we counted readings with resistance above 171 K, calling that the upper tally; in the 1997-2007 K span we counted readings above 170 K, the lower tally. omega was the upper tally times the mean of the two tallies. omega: 0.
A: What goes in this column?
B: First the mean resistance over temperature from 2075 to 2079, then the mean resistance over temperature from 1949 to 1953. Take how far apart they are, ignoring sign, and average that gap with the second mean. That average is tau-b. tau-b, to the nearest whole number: 92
